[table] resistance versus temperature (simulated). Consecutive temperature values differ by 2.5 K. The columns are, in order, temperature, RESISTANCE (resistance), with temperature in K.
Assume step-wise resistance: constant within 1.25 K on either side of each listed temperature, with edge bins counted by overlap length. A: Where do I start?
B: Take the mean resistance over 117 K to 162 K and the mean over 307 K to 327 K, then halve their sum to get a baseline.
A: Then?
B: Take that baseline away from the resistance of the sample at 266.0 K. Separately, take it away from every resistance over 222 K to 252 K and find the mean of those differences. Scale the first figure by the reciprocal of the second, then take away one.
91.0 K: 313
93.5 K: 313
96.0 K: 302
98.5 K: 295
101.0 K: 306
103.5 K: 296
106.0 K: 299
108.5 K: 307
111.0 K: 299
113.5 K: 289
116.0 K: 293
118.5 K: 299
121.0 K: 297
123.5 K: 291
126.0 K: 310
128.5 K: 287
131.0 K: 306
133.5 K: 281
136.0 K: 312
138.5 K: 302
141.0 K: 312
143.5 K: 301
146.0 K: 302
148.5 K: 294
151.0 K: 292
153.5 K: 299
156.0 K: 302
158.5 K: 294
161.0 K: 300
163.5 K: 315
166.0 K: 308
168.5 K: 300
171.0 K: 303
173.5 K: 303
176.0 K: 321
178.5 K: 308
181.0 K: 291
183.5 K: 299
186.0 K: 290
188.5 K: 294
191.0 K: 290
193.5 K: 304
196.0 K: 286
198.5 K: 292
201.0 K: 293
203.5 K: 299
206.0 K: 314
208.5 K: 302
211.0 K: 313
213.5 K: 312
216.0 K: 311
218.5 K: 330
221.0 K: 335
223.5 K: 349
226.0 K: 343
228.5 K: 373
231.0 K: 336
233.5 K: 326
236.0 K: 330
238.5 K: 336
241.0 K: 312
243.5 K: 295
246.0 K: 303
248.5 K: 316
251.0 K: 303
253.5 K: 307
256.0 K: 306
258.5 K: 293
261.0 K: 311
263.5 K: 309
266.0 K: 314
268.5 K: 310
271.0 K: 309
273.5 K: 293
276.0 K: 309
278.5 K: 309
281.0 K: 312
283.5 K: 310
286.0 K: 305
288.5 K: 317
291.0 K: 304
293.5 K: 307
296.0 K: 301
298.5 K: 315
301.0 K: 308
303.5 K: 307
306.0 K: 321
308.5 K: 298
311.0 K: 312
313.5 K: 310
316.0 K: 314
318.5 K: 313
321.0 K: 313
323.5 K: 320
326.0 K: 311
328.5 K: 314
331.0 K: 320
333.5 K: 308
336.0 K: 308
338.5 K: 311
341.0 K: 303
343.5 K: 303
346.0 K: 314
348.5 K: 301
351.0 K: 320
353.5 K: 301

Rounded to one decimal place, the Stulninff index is -0.6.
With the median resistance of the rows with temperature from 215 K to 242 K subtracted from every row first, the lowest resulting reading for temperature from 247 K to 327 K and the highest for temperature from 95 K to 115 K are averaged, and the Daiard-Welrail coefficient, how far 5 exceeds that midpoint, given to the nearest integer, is 40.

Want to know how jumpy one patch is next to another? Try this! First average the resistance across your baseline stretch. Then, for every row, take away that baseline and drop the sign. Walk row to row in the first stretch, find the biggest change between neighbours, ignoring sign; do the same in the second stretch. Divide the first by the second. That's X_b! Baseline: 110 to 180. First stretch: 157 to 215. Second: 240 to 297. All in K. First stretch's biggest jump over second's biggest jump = 1.4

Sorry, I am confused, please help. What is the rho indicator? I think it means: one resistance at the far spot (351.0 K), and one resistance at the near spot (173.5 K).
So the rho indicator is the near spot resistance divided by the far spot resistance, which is 0.95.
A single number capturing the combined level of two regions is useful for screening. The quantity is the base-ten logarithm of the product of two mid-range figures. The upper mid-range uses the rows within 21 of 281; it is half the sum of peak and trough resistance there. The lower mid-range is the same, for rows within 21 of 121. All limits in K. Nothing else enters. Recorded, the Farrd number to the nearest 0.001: 4.956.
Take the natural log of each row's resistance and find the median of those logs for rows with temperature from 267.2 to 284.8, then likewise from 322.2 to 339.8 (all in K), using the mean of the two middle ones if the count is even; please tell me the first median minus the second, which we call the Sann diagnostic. -0.01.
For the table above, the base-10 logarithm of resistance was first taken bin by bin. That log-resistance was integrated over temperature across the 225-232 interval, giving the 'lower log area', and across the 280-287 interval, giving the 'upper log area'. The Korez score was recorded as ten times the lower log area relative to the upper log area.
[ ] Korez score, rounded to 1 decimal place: 10.2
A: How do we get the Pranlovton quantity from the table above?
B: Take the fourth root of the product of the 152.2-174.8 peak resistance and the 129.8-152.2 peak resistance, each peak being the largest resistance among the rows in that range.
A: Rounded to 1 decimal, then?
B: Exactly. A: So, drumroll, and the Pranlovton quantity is 17.7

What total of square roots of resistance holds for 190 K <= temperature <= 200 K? 68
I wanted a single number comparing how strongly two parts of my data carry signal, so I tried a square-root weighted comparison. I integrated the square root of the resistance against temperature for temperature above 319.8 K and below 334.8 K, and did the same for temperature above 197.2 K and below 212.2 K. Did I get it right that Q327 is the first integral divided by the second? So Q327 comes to 1.02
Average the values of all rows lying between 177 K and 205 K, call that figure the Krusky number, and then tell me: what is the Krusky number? 295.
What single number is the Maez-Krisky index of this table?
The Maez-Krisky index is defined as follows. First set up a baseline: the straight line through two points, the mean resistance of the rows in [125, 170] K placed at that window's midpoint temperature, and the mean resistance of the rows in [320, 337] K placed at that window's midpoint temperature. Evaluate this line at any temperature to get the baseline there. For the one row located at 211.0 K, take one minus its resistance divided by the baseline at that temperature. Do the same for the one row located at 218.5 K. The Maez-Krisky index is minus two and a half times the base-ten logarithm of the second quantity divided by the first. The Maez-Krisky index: -1.2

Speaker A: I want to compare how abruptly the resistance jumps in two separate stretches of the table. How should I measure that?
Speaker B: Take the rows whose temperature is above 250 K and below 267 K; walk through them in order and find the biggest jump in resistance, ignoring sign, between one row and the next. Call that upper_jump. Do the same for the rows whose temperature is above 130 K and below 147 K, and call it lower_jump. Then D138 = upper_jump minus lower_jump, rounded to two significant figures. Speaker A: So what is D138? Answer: -13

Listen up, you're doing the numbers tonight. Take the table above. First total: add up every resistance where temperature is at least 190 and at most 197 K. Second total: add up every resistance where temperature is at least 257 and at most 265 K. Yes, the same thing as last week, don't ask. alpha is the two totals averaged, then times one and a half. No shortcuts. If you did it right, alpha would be 1345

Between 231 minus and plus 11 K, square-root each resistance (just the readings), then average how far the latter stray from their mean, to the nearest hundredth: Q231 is 0.31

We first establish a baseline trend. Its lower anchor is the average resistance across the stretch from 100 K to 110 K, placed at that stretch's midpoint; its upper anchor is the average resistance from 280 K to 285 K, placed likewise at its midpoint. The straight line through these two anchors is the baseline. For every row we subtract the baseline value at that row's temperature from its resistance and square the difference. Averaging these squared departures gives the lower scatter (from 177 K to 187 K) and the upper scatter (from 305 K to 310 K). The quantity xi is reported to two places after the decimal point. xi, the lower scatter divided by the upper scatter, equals 0.95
